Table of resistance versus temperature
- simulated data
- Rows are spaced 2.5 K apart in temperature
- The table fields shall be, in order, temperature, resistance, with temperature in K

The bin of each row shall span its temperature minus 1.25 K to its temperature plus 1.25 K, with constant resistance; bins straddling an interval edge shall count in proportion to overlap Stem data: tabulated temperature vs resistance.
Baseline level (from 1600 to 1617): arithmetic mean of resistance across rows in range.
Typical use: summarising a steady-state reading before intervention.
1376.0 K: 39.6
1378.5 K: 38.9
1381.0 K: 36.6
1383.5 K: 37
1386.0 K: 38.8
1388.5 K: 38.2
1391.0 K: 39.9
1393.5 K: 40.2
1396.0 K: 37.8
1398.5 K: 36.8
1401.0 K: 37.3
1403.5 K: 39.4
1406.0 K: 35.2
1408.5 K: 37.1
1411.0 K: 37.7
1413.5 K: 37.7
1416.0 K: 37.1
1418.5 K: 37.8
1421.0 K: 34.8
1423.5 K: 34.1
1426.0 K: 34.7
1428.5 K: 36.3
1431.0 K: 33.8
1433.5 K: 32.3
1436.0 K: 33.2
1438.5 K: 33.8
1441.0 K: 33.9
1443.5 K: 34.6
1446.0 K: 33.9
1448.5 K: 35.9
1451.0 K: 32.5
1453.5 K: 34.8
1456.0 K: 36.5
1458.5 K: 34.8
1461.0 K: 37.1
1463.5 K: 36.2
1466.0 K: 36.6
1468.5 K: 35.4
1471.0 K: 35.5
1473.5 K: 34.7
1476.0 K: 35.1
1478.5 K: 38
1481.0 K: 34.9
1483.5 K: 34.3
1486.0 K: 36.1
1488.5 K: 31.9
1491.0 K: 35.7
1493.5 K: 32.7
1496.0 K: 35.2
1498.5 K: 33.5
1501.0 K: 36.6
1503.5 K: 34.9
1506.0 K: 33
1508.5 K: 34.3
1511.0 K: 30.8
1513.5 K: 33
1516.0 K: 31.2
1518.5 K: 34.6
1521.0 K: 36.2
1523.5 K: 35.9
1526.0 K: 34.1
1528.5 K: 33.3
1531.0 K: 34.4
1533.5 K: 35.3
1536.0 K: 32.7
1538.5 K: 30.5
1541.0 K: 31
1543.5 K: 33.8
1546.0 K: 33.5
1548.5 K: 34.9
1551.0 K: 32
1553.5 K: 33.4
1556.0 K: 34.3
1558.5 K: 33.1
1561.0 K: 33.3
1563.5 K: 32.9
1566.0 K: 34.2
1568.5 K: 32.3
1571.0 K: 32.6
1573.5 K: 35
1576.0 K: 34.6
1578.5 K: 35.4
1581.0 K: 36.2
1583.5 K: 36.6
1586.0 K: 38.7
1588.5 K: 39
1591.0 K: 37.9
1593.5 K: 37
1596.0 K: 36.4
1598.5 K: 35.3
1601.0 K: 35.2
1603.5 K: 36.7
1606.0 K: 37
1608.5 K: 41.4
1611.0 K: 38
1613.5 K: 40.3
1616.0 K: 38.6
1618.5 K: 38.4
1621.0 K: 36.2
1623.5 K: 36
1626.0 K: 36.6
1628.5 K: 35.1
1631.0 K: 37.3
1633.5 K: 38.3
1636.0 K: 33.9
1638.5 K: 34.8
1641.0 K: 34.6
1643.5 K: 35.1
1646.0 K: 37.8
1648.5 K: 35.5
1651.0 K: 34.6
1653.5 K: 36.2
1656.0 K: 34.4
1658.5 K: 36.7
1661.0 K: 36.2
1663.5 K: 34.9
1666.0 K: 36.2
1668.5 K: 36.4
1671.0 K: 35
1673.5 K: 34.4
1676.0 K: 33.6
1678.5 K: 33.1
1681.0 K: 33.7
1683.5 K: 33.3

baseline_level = 38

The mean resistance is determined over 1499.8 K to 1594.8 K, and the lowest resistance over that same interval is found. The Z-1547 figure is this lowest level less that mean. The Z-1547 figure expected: -3.8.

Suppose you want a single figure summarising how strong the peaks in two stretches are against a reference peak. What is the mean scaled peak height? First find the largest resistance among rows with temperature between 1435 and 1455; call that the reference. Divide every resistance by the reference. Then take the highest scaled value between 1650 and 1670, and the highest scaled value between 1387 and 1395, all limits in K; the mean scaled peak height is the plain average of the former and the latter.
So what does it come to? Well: 1.07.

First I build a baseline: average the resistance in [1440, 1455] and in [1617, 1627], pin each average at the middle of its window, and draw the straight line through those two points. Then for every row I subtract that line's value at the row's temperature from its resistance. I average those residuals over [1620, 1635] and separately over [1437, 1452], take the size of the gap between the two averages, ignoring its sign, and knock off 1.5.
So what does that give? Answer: -1.3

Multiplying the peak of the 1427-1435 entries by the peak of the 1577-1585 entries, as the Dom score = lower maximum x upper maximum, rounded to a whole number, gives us 1329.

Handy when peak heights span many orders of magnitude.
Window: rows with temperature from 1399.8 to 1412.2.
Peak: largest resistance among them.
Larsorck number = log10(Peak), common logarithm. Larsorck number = 1.60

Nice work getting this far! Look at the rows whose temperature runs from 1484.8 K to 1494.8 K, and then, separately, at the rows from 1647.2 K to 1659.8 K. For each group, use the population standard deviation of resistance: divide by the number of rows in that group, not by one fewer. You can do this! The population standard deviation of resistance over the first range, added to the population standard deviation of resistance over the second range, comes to 2.72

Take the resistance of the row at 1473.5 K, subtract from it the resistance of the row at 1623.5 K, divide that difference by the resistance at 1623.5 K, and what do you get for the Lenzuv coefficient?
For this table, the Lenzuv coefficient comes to -0.04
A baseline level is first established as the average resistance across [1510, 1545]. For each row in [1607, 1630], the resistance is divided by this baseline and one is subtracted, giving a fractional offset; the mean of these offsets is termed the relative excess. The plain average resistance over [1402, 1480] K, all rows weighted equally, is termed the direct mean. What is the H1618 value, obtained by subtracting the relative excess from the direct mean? 35.4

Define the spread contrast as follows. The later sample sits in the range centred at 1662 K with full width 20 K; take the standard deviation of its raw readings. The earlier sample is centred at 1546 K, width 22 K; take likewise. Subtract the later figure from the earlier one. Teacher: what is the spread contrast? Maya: 0.6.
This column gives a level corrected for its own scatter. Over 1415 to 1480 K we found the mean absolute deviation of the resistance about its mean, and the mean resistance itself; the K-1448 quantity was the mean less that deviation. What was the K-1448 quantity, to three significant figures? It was 33.9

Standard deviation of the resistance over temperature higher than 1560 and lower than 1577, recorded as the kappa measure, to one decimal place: 1.0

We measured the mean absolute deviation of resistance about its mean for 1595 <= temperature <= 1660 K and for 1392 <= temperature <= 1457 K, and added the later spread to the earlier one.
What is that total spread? 3.2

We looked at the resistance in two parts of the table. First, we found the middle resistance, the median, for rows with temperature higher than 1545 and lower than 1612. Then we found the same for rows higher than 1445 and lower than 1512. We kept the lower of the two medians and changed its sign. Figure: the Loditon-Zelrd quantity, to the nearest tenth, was -34.9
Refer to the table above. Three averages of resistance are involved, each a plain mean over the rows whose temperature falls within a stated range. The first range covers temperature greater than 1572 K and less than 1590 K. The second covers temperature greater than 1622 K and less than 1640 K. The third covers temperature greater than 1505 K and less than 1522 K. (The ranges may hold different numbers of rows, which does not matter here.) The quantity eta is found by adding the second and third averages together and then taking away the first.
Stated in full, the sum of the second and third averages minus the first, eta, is 33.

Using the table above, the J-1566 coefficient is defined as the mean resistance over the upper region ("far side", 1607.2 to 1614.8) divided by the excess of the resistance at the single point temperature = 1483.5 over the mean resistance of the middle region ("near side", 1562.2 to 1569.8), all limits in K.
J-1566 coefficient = 34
